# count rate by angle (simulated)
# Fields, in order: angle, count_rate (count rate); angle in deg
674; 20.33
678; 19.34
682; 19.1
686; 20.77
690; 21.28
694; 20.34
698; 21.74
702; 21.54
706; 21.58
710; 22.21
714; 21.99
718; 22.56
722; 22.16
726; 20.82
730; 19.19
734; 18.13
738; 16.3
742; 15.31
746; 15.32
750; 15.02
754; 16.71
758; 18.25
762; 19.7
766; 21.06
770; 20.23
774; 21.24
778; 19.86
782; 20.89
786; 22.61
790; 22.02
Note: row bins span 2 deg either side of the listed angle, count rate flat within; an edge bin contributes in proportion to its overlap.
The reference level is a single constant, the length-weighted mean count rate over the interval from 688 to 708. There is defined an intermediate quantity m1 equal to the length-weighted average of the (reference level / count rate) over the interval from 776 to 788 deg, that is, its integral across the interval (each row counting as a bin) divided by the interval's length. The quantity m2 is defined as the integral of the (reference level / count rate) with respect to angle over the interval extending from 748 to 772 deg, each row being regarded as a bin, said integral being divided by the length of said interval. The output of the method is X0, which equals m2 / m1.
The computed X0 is 1.15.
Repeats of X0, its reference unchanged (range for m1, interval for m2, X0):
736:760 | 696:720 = 0.73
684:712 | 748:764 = 1.24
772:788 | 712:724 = 0.95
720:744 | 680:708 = 0.88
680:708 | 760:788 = 1.01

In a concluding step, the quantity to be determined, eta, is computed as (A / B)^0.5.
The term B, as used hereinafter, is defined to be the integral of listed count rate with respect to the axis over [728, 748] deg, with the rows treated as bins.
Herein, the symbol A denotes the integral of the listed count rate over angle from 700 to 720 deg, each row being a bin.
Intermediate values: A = 440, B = 337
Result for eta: 1.14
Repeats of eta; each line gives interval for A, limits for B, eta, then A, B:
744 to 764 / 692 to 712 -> 0.89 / 340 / 430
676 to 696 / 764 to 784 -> 0.99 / 403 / 413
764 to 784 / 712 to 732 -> 0.98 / 413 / 427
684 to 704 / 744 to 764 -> 1.11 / 423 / 340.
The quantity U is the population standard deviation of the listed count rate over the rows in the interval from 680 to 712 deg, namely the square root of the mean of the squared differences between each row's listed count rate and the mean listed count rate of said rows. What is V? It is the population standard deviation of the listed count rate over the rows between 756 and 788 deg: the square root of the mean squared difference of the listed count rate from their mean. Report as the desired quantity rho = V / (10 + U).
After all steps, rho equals 0.110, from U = 0.9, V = 1.21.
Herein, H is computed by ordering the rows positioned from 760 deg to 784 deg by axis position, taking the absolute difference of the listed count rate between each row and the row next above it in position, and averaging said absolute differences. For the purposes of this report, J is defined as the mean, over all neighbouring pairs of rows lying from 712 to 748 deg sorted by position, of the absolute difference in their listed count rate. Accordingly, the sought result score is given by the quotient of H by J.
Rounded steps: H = 1.12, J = 1.0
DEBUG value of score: 1.1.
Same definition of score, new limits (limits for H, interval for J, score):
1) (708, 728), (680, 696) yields 0.6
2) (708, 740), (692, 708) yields 1.8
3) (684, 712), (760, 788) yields 0.5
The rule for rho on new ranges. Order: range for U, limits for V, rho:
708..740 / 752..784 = 0.120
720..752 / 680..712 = 0.073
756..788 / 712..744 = 0.232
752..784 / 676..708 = 0.084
